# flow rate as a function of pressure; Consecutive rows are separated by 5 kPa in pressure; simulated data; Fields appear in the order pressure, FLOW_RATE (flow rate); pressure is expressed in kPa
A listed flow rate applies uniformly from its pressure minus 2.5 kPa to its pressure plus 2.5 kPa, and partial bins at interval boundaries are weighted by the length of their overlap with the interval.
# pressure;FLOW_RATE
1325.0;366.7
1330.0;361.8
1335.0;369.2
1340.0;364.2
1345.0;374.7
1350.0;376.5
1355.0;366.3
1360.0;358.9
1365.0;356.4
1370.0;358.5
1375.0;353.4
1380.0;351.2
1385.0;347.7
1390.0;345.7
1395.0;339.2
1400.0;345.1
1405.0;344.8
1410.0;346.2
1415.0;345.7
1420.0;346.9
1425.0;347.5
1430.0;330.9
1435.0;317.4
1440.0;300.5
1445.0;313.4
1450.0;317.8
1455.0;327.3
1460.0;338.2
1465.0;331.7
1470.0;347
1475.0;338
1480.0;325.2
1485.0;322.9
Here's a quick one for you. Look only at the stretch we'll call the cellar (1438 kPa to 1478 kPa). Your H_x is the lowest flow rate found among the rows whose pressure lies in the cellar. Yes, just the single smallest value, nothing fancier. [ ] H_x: 300.5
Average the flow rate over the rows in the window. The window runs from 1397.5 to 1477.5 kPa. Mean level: 334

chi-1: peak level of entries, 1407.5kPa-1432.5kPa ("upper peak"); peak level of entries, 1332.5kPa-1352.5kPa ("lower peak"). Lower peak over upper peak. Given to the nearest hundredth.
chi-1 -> 1.08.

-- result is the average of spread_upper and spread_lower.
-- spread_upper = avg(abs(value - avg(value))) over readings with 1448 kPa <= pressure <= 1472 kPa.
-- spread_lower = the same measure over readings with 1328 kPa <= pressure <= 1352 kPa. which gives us 7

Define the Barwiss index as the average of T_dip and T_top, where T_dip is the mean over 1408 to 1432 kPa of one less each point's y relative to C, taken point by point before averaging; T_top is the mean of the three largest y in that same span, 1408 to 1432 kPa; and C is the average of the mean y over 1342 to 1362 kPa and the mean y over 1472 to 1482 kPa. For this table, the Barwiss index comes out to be 173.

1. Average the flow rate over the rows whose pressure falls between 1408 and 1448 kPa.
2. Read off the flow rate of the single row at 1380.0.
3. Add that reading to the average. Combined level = 682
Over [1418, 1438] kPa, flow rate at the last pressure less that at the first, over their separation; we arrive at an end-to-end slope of -2.0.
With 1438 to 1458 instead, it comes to 1.8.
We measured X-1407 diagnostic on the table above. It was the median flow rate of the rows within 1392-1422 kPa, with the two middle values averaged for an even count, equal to 345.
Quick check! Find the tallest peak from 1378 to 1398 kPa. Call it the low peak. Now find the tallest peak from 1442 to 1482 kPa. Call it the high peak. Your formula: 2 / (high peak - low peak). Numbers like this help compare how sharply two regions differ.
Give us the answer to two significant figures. -0.48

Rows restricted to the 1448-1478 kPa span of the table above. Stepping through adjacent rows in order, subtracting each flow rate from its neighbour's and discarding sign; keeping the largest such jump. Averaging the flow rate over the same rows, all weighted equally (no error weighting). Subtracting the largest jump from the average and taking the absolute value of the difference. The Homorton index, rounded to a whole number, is 318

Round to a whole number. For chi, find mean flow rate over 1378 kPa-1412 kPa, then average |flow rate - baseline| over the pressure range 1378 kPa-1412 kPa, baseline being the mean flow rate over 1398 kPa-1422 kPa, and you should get 2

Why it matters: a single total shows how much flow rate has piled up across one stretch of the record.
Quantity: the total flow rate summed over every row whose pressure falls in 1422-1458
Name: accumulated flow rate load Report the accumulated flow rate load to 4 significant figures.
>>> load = 2255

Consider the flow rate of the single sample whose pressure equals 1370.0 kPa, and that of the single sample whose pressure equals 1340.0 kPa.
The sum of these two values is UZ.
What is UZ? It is 723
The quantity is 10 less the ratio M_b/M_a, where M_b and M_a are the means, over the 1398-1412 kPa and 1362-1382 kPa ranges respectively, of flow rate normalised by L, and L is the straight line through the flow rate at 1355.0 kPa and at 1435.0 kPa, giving 8.97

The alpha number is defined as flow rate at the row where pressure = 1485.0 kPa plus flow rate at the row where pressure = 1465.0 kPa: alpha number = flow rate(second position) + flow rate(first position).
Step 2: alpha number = 655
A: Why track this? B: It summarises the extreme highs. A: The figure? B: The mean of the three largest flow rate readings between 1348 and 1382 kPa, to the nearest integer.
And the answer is 367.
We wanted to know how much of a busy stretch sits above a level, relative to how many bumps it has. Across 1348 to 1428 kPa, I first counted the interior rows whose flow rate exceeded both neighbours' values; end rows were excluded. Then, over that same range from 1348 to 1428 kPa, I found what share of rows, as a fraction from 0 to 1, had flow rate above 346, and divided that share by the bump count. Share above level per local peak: 0.23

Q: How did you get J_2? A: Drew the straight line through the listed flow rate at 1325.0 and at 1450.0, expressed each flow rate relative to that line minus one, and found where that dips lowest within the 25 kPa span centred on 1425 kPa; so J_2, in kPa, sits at 1435.0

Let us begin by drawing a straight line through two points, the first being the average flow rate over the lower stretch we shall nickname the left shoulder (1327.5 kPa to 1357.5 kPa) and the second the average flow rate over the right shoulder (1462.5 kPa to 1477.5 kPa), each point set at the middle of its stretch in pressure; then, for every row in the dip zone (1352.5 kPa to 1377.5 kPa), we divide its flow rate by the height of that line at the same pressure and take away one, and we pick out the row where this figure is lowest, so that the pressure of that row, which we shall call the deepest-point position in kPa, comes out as 1375.0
